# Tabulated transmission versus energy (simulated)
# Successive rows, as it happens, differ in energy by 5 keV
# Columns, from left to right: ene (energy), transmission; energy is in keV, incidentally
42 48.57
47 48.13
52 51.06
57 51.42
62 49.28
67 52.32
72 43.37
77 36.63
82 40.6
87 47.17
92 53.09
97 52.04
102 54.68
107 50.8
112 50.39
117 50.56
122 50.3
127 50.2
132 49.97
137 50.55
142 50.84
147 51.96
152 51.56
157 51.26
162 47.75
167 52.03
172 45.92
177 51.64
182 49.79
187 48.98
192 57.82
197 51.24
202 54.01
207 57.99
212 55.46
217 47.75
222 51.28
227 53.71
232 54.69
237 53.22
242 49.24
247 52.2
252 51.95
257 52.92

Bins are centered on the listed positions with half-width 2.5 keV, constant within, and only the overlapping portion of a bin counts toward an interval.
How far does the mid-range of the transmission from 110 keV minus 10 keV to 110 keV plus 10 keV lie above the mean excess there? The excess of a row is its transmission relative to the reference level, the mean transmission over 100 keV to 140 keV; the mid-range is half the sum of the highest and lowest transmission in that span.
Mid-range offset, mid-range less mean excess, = 51.9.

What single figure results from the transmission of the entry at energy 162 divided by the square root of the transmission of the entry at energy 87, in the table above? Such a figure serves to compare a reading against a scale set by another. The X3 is 6.95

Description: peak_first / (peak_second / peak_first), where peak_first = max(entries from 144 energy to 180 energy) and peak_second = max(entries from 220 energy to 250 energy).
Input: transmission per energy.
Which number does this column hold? 49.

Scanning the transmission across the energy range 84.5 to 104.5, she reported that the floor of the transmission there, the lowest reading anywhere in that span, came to 47.17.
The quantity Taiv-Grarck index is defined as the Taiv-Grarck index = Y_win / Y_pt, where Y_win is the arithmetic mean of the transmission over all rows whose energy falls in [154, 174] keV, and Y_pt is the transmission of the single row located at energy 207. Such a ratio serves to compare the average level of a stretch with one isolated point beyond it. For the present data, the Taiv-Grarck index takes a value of 0.85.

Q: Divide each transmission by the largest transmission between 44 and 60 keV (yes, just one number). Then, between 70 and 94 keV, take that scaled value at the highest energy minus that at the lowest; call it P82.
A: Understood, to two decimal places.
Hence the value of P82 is 0.19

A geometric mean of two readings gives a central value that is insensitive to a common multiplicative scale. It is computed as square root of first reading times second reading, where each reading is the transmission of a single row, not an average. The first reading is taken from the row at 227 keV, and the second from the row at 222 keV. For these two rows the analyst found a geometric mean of 52.5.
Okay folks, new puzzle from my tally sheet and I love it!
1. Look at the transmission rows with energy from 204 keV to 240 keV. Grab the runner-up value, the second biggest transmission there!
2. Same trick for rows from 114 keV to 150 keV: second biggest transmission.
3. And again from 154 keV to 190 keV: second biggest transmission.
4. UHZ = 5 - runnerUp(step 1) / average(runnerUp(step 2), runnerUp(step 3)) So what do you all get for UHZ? 3.92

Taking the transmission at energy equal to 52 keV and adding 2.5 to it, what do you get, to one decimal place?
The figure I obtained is 53.6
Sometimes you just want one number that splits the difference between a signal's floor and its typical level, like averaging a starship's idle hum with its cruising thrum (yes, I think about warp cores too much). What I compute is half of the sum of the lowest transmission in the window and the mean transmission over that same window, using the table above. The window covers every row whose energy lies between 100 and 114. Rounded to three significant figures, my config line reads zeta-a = 51.2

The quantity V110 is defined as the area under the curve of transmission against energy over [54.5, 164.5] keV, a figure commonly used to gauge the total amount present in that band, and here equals 5434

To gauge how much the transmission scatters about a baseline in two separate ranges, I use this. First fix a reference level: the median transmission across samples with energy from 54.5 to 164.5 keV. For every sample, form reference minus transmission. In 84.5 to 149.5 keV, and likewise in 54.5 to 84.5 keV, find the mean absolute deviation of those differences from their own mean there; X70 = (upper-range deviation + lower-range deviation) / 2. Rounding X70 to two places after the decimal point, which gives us 3.31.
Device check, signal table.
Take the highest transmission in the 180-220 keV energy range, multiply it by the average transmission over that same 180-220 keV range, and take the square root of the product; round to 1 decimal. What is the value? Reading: 55.4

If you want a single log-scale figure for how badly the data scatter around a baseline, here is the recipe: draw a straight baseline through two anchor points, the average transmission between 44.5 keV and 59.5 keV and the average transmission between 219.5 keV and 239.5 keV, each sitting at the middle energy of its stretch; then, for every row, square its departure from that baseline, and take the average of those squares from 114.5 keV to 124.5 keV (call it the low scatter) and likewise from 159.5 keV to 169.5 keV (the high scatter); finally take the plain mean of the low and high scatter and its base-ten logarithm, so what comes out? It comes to 0.71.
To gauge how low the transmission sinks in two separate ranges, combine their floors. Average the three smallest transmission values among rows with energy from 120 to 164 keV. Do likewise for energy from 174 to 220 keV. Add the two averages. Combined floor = 98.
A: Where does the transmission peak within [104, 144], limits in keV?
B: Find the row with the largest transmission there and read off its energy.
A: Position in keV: 142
